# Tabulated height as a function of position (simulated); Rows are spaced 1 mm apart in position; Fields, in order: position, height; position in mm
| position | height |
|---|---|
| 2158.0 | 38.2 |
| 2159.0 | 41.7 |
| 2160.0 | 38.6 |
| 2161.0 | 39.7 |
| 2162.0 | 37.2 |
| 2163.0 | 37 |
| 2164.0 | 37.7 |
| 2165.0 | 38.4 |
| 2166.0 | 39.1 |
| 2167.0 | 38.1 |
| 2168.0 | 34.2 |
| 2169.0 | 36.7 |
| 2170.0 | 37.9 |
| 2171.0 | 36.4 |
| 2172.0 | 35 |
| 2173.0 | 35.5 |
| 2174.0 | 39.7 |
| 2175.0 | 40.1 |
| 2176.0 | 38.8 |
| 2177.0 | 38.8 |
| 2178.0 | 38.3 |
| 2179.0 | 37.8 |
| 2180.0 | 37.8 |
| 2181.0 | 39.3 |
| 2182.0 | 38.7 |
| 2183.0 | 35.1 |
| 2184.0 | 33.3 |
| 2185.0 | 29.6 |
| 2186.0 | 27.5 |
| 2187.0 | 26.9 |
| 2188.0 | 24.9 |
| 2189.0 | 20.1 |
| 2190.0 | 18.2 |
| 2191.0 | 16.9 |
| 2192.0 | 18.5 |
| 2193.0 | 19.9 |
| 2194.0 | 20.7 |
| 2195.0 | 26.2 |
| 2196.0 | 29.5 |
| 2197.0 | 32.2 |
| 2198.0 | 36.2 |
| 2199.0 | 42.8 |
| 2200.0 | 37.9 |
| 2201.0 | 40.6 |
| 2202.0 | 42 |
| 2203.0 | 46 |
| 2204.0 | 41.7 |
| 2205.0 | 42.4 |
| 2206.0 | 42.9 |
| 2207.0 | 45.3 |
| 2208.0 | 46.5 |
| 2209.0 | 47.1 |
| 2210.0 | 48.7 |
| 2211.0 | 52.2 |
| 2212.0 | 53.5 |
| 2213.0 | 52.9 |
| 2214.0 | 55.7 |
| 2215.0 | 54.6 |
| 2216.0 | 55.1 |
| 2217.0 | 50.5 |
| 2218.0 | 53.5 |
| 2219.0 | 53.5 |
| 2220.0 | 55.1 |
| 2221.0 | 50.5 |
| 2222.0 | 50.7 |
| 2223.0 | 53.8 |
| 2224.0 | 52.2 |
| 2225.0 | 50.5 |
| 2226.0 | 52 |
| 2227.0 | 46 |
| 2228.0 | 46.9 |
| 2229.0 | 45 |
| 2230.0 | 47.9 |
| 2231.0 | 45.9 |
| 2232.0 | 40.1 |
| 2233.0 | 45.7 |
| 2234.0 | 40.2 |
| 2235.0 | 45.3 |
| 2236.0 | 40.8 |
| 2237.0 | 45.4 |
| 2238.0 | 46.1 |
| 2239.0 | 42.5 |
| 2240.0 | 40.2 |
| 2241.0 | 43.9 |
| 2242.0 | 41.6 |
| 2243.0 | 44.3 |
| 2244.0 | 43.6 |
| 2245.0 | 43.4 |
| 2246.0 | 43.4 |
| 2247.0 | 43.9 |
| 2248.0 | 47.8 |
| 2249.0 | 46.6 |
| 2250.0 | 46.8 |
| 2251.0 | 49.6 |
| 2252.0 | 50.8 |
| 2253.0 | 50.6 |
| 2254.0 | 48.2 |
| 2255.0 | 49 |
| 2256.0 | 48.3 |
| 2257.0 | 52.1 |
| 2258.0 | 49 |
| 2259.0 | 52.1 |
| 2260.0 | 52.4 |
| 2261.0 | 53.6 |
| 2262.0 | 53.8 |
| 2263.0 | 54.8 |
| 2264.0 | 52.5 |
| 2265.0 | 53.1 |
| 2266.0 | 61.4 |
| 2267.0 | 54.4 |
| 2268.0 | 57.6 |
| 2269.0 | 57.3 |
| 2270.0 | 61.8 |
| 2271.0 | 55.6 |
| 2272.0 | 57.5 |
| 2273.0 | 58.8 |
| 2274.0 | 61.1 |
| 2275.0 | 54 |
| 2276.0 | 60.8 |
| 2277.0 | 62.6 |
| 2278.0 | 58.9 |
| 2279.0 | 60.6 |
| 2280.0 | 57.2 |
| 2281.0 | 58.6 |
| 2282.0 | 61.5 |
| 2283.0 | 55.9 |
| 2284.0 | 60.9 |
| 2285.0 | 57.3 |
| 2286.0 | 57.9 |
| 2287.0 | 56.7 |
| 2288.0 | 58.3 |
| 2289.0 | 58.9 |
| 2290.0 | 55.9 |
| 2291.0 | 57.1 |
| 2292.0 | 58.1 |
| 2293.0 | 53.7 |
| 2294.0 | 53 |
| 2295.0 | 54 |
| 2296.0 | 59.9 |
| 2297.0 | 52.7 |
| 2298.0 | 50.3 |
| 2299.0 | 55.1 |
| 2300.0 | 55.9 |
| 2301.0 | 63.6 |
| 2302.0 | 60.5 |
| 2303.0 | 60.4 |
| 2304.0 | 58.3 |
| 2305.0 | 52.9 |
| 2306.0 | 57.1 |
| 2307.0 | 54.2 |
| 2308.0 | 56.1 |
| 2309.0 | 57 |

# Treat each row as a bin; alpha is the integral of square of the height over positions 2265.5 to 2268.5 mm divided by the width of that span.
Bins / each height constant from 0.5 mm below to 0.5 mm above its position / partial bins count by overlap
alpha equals 3349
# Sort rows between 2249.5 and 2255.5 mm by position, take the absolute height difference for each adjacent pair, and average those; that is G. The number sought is 1.48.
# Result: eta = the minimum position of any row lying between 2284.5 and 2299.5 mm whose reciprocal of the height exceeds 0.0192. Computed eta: 2298.0 mm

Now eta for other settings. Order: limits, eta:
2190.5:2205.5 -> 2191.0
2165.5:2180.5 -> 2166.0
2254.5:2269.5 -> 2255.0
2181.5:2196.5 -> 2182.0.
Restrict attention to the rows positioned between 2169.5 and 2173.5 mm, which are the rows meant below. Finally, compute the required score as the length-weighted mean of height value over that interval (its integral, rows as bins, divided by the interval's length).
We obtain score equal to 36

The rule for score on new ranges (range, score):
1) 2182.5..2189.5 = 28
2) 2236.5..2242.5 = 43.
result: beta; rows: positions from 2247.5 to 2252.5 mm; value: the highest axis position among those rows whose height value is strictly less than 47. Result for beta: 2250.0 mm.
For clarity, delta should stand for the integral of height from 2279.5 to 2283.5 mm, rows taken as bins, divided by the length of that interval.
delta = 58.3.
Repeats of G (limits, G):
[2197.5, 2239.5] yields 2.72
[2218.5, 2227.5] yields 2.54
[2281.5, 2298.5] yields 2.81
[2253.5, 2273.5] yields 2.62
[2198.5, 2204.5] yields 3.46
